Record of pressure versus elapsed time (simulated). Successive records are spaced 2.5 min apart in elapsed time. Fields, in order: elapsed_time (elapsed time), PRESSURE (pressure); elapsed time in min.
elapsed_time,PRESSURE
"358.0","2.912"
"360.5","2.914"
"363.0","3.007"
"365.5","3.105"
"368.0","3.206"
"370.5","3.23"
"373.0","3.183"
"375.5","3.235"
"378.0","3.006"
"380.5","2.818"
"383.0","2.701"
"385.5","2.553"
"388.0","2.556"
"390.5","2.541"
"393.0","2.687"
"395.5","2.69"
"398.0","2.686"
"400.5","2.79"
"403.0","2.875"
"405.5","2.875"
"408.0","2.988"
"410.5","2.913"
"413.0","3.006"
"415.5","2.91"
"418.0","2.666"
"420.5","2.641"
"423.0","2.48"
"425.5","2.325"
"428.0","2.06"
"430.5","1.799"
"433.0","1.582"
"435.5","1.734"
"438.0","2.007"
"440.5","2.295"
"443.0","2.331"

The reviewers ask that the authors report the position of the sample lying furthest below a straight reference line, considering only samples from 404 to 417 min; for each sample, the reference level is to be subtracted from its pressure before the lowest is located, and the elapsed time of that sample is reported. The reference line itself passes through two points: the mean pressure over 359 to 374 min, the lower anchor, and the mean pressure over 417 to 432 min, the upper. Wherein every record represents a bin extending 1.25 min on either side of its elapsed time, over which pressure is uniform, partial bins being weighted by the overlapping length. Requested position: 405.5 min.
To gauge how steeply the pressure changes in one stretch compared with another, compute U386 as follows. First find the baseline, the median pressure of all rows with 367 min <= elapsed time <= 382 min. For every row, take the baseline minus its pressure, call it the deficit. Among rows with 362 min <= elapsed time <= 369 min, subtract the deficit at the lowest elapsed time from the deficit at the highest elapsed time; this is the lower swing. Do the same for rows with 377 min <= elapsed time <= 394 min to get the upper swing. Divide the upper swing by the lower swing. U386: -1.6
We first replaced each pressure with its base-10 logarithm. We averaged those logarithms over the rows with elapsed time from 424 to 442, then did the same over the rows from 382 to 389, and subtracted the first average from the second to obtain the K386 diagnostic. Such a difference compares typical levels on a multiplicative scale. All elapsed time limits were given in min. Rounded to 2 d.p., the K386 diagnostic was 0.12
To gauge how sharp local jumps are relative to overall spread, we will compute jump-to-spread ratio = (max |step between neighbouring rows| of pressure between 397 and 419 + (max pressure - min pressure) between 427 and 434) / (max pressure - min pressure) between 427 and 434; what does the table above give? 1.51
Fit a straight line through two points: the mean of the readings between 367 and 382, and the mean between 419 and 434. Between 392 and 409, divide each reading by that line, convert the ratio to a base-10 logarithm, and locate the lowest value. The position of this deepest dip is 393.0 min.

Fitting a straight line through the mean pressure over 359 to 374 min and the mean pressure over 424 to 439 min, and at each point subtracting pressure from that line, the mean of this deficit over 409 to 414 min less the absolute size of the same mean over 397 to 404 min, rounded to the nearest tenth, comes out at -1.0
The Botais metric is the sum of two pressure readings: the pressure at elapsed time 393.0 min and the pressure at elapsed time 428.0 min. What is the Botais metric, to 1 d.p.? 4.7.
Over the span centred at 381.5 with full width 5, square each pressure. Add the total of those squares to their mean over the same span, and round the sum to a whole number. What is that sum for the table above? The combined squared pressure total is 23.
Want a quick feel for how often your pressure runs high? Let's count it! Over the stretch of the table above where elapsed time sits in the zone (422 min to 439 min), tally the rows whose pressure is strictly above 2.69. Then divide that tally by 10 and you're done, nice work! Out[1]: 0.0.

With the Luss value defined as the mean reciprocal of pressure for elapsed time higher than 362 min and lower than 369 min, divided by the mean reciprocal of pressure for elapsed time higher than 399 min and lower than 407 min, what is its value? 0.92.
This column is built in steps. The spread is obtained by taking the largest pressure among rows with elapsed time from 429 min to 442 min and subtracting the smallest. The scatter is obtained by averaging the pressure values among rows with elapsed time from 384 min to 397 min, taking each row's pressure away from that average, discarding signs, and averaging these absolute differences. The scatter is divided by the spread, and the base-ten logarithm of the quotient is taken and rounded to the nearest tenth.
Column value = -1.0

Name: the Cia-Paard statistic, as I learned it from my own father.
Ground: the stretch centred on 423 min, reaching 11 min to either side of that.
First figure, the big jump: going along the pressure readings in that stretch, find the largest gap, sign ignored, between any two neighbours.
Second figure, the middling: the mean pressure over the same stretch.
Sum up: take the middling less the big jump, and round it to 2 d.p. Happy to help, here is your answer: 2.12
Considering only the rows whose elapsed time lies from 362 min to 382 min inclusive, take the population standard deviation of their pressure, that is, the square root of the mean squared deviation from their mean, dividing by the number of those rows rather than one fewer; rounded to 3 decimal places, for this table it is 0.137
